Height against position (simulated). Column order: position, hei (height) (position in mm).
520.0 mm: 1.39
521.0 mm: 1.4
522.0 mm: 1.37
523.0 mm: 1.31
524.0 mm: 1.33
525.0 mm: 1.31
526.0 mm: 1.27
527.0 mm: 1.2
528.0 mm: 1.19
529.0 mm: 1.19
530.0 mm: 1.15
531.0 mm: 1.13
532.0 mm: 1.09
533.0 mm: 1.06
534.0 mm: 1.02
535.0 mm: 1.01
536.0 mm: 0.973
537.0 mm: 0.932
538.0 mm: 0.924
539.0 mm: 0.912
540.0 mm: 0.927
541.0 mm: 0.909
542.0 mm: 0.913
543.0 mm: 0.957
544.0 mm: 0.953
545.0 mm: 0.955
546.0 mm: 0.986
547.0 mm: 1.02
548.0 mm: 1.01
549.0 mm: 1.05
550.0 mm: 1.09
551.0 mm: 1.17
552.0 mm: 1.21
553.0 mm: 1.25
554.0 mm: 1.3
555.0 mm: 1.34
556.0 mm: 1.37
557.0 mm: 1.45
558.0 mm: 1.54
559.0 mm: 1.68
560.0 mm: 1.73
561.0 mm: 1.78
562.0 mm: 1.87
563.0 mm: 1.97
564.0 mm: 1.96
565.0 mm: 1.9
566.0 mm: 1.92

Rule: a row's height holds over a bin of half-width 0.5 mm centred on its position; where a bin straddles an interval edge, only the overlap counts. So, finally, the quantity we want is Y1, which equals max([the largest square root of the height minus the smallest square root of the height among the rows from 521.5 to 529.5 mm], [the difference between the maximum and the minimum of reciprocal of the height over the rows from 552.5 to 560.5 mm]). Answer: 0.22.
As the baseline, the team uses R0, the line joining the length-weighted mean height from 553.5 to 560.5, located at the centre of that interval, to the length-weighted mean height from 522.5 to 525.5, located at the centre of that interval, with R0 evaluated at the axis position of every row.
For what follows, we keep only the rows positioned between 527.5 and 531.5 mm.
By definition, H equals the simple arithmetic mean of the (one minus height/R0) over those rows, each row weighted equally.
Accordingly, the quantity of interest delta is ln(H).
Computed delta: -2.0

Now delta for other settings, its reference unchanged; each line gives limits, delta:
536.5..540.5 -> -1.1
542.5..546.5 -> -1.1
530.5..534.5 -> -1.6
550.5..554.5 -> -1.8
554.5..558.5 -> -3.2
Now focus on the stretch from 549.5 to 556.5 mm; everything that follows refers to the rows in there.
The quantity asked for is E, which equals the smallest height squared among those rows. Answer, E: 1.2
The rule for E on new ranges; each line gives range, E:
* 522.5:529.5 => 1.4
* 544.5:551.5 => 0.9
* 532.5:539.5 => 0.8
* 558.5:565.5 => 2.8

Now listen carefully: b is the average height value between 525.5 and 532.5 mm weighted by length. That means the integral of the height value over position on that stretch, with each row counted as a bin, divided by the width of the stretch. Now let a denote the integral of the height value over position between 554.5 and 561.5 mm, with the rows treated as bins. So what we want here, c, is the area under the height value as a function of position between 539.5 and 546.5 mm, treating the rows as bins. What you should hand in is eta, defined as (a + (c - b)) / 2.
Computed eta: 8.2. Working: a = 10.9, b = 1.17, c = 6.6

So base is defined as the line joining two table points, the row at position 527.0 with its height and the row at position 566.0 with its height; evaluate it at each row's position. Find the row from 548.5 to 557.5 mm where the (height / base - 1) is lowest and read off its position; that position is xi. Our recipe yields 549.0 mm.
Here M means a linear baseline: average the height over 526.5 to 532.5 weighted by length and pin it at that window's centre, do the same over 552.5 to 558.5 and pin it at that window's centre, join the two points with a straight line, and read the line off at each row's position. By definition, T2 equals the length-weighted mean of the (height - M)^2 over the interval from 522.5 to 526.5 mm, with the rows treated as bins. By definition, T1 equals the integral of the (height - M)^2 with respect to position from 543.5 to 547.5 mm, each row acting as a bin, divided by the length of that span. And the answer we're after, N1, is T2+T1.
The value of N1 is 0.13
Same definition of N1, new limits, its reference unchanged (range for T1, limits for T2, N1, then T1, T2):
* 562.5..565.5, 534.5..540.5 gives 0.33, 0.25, 0.08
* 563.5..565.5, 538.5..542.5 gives 0.34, 0.23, 0.11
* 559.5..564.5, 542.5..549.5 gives 0.29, 0.19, 0.09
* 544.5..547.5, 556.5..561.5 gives 0.16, 0.10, 0.07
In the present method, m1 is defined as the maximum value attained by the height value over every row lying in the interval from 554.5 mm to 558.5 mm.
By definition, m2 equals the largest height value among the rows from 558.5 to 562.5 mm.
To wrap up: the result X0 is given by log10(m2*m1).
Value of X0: 0.46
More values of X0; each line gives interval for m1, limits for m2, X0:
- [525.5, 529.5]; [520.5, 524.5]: 0.25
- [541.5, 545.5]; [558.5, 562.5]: 0.25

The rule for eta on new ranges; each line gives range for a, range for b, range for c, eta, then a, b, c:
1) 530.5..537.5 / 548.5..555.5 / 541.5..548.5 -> 6.4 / 7.2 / 1.20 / 6.8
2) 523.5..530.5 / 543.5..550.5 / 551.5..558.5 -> 8.5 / 8.6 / 1.01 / 9.5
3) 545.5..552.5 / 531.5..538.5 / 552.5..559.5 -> 8.2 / 7.5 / 1.00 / 9.9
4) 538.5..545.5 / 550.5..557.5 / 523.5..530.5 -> 6.9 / 6.5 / 1.30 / 8.6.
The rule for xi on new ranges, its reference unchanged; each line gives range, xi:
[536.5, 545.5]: 542.0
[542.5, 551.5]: 545.0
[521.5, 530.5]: 530.0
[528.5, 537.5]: 537.0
